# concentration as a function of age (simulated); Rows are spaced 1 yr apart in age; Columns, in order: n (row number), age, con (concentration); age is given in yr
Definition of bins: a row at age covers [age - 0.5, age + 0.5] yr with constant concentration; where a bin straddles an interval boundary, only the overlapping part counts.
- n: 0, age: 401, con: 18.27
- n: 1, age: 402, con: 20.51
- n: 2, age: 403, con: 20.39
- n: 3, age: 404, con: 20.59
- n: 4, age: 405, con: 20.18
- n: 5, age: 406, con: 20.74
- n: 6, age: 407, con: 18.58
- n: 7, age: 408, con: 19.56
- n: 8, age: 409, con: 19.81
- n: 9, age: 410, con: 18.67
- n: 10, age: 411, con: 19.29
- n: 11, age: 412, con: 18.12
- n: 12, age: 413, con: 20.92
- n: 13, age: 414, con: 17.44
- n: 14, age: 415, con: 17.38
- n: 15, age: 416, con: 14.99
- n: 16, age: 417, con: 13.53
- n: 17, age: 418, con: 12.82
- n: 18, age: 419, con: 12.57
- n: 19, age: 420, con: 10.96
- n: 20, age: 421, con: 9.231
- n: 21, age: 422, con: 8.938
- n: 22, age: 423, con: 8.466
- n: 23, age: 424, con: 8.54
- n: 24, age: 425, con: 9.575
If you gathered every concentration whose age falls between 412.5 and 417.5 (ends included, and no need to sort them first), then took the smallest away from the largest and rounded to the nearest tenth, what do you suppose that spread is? 7.4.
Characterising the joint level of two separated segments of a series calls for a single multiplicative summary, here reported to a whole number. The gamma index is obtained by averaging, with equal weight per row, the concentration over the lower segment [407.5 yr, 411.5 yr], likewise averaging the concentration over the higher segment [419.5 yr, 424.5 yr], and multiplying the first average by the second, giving 178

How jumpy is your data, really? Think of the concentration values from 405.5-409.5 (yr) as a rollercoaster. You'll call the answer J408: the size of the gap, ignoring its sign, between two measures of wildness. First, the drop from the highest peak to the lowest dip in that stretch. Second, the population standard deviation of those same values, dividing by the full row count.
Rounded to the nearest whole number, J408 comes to 1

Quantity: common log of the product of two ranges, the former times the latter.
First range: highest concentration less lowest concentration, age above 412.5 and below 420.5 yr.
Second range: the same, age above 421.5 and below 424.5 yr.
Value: 0.7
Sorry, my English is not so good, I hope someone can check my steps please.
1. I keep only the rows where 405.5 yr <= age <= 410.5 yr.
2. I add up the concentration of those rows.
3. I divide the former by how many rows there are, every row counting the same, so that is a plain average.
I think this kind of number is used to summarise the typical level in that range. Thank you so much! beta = 19.5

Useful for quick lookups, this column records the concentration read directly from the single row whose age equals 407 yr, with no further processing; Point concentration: 18.58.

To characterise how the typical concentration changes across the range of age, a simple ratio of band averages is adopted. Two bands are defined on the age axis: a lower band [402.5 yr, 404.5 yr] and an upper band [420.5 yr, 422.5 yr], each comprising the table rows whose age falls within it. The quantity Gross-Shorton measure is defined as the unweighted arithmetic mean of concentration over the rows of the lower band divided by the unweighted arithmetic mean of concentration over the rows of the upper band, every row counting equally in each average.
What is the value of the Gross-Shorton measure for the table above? 2.26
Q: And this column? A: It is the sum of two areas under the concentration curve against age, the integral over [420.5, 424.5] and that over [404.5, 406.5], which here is 76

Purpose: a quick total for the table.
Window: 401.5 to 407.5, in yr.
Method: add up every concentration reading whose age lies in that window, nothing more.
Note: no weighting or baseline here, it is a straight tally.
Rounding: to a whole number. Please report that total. 121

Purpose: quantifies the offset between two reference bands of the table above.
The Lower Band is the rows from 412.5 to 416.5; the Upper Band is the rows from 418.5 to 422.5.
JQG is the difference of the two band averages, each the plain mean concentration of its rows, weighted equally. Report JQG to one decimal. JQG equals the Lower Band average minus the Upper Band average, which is 7.3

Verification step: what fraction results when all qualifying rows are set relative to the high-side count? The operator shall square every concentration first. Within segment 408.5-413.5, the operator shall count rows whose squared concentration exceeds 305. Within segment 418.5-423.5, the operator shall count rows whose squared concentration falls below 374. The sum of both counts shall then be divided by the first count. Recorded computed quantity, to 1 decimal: 2.0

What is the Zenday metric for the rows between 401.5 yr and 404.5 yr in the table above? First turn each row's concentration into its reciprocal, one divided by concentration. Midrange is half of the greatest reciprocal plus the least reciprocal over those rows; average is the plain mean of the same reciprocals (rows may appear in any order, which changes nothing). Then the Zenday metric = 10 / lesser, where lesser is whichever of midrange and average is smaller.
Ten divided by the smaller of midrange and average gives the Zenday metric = 205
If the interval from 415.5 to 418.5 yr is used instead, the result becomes 138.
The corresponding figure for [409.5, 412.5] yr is 187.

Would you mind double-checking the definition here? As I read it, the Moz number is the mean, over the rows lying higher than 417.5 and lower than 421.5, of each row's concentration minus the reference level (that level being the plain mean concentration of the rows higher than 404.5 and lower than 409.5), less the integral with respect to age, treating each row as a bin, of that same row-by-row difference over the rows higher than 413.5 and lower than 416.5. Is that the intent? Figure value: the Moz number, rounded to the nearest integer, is 1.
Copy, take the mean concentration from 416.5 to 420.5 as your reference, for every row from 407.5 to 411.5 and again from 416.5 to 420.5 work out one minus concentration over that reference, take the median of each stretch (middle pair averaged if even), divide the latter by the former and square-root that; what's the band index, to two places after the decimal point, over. 0.18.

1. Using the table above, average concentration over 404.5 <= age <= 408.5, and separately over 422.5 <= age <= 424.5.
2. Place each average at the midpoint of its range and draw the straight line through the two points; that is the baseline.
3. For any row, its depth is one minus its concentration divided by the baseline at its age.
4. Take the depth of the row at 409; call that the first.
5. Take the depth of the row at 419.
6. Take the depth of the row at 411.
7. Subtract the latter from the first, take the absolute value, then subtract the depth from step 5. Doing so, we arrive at 0.15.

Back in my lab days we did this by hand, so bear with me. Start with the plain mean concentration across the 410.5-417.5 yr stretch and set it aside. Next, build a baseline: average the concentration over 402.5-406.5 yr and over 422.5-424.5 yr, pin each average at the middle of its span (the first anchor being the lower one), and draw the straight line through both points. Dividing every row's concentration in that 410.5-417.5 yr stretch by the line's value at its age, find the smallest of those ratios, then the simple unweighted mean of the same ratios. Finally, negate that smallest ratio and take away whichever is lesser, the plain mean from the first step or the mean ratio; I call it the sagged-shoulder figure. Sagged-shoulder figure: -2.27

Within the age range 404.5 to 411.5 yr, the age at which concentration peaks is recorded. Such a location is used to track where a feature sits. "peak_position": 406 yr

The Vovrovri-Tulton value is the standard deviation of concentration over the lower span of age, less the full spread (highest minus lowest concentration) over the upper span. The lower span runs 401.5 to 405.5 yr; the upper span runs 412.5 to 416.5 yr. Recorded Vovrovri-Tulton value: -5.8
